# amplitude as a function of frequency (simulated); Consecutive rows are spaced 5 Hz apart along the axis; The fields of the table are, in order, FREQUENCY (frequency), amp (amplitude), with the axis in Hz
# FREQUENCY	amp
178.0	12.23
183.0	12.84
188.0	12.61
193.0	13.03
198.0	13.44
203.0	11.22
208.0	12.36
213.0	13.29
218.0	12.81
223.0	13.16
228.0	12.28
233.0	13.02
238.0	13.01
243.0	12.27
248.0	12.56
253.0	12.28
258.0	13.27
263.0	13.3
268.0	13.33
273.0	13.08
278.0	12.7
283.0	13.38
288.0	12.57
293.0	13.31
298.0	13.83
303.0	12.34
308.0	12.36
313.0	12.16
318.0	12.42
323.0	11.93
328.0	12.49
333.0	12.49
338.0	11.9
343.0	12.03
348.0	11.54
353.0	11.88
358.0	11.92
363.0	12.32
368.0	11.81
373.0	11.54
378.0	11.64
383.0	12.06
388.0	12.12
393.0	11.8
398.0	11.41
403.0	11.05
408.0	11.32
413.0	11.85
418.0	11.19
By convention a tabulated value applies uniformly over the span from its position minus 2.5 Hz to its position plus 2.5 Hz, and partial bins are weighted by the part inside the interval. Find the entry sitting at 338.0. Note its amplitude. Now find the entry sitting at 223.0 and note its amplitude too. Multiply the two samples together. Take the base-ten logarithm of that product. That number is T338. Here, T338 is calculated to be 2.19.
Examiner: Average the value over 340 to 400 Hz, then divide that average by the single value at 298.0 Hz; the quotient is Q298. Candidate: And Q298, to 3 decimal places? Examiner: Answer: 0.856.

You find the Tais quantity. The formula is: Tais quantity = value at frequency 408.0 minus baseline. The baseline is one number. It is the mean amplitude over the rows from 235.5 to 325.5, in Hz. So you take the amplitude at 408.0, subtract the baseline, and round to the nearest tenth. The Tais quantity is -1.5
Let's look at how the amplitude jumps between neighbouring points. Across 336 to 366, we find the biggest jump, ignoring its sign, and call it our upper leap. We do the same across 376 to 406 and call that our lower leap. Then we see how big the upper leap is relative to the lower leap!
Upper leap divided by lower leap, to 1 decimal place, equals 1.2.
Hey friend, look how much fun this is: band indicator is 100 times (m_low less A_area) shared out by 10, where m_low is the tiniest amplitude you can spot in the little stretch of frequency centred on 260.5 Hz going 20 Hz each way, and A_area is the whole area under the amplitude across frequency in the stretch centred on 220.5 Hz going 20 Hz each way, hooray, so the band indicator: -4935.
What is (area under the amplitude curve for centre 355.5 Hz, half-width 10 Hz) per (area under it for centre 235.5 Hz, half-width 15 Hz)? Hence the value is 0.62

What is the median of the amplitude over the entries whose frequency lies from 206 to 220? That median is 12.8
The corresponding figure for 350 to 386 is 11.9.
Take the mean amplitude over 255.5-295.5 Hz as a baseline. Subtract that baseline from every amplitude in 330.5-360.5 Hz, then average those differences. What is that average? -1.16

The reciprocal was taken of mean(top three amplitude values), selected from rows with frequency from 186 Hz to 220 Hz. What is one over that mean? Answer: 0.0755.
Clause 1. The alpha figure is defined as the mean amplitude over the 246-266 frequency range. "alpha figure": 12.9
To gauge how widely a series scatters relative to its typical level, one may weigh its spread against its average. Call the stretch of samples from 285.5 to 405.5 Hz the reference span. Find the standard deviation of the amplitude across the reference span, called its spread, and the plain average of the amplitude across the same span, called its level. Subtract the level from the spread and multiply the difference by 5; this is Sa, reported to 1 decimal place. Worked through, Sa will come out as -57.7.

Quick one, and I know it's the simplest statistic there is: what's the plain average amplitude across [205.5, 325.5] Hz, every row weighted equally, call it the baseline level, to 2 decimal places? 12.79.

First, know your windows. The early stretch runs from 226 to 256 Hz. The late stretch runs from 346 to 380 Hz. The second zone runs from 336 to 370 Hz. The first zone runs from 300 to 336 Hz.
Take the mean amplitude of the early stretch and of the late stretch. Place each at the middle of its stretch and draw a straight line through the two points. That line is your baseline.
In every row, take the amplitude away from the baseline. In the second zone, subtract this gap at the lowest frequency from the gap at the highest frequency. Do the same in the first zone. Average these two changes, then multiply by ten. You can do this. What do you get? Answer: -2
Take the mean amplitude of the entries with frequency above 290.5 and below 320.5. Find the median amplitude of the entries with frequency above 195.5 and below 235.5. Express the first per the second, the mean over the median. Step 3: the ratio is 0.99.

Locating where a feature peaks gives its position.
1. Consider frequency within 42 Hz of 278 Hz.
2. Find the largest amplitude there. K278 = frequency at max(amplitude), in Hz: 298.0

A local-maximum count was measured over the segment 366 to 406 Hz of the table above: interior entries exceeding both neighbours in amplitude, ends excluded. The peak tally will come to 1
